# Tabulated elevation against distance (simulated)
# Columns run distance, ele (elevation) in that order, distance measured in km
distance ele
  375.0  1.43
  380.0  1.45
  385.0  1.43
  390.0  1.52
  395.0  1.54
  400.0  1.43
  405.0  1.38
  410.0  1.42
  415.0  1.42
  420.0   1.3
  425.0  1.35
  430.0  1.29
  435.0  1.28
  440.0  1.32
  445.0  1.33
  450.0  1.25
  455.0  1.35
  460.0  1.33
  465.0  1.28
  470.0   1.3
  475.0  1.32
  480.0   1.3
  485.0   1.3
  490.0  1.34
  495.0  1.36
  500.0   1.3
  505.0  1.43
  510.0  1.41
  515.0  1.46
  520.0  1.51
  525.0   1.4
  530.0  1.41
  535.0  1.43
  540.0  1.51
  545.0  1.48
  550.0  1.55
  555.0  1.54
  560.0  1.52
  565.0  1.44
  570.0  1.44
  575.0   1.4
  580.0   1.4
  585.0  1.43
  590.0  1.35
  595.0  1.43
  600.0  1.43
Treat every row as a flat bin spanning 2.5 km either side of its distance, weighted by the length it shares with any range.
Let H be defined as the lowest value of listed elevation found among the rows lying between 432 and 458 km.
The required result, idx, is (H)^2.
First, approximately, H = 1.25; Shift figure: 1.6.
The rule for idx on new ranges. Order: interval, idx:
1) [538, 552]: 2.2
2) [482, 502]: 1.7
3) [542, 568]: 2.1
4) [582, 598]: 1.8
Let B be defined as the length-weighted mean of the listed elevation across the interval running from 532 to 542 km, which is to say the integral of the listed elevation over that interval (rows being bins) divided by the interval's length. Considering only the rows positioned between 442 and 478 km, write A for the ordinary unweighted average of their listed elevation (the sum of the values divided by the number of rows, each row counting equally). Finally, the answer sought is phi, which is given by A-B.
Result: -0.16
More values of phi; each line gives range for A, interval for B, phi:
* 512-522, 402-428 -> 0.11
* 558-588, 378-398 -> -0.05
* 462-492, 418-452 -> 0.00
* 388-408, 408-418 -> 0.05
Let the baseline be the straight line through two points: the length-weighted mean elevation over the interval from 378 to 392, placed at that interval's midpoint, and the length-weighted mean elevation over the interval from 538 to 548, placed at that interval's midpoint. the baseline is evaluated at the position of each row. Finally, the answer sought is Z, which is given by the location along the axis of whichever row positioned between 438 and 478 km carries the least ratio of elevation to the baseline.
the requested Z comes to 450.0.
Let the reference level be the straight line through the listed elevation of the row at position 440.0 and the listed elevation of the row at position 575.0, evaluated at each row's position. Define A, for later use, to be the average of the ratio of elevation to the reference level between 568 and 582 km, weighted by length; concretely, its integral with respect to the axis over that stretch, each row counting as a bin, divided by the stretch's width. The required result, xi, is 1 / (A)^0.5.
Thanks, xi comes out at 1.00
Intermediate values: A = 1.01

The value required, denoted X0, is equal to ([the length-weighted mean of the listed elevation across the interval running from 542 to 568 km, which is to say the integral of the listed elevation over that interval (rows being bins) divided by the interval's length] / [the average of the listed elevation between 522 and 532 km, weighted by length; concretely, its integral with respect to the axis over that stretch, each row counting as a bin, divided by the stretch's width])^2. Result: 1.14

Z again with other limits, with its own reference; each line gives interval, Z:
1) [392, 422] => 420.0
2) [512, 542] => 525.0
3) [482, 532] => 500.0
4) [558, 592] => 590.0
